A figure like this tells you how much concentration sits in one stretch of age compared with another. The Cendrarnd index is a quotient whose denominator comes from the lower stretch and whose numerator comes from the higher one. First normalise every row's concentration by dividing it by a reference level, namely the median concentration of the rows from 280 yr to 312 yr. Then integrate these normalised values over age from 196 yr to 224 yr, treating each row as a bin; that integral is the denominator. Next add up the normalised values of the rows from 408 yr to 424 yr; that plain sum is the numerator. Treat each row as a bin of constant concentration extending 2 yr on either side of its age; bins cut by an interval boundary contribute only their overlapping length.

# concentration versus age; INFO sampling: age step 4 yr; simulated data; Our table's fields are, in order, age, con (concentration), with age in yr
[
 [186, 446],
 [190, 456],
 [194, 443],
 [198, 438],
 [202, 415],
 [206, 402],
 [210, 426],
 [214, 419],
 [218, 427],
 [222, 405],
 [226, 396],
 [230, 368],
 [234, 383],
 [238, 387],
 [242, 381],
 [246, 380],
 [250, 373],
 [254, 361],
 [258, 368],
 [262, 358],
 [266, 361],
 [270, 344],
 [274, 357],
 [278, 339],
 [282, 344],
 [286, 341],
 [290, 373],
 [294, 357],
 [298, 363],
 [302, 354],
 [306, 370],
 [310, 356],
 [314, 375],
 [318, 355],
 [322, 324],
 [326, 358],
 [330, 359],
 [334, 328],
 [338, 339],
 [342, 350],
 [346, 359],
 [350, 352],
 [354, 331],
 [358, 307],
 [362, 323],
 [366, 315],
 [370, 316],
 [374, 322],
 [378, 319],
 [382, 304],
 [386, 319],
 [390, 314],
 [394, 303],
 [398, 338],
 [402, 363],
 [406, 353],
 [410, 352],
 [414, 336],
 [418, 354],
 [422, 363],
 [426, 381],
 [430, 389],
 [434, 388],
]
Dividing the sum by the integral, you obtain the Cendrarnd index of 0.12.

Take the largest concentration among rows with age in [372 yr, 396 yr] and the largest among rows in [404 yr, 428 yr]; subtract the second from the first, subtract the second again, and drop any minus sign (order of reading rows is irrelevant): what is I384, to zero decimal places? 440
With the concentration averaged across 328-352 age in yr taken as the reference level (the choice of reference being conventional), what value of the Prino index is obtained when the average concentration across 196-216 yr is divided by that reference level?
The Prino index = 1.21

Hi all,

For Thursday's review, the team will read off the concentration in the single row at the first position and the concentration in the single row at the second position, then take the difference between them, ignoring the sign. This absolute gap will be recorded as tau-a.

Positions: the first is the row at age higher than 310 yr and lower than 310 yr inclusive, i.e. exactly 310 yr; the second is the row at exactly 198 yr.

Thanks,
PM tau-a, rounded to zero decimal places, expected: 82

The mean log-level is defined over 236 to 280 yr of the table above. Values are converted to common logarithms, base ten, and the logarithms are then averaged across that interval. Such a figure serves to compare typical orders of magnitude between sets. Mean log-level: 2.56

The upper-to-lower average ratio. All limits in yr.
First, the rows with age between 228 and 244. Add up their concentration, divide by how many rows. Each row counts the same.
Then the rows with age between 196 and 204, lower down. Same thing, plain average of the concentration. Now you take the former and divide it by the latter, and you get 0.89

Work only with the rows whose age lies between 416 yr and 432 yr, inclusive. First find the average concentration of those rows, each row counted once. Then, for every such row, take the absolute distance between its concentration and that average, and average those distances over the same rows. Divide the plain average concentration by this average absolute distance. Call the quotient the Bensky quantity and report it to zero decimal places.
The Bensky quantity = 28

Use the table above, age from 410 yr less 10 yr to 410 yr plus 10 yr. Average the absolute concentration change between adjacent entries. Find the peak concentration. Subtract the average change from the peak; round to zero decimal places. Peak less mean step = 352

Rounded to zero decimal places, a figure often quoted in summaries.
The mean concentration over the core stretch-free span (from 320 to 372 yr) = 335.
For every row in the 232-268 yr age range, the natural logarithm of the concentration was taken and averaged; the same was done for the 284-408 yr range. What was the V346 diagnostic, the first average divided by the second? 1.02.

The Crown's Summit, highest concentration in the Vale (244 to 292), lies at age 246 yr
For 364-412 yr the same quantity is 402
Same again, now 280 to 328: 314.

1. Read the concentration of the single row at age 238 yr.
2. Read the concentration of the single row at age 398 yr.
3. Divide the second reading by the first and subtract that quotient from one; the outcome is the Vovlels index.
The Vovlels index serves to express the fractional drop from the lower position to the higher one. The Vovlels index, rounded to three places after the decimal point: 0.127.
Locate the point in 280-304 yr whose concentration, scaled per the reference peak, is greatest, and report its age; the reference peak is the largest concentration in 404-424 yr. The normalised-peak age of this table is 290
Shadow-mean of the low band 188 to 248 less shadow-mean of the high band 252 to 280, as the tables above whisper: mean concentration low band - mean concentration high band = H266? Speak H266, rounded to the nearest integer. 53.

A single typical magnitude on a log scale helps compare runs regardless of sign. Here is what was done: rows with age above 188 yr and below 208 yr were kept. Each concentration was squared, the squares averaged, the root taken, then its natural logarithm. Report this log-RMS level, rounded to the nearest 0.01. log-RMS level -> 6.07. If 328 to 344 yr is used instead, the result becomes 5.84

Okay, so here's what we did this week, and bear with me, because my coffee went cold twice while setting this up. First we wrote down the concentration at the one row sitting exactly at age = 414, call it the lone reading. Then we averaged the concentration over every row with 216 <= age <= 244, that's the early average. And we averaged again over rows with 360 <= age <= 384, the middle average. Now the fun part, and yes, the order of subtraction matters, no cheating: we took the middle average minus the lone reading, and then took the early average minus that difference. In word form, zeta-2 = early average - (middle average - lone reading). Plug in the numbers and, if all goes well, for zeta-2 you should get 412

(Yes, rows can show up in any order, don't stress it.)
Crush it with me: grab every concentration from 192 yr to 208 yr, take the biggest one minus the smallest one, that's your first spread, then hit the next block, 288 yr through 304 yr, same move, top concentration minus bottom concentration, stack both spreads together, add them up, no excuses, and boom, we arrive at 60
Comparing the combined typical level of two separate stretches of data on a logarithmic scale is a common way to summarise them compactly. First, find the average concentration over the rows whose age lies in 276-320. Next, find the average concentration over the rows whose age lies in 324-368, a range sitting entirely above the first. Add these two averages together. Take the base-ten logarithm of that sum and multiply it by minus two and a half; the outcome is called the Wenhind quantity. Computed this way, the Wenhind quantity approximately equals -7.11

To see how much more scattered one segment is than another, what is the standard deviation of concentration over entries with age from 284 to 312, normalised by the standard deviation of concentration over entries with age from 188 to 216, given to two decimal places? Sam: 0.58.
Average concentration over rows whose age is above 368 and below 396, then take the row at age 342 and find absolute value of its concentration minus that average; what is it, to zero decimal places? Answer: 36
